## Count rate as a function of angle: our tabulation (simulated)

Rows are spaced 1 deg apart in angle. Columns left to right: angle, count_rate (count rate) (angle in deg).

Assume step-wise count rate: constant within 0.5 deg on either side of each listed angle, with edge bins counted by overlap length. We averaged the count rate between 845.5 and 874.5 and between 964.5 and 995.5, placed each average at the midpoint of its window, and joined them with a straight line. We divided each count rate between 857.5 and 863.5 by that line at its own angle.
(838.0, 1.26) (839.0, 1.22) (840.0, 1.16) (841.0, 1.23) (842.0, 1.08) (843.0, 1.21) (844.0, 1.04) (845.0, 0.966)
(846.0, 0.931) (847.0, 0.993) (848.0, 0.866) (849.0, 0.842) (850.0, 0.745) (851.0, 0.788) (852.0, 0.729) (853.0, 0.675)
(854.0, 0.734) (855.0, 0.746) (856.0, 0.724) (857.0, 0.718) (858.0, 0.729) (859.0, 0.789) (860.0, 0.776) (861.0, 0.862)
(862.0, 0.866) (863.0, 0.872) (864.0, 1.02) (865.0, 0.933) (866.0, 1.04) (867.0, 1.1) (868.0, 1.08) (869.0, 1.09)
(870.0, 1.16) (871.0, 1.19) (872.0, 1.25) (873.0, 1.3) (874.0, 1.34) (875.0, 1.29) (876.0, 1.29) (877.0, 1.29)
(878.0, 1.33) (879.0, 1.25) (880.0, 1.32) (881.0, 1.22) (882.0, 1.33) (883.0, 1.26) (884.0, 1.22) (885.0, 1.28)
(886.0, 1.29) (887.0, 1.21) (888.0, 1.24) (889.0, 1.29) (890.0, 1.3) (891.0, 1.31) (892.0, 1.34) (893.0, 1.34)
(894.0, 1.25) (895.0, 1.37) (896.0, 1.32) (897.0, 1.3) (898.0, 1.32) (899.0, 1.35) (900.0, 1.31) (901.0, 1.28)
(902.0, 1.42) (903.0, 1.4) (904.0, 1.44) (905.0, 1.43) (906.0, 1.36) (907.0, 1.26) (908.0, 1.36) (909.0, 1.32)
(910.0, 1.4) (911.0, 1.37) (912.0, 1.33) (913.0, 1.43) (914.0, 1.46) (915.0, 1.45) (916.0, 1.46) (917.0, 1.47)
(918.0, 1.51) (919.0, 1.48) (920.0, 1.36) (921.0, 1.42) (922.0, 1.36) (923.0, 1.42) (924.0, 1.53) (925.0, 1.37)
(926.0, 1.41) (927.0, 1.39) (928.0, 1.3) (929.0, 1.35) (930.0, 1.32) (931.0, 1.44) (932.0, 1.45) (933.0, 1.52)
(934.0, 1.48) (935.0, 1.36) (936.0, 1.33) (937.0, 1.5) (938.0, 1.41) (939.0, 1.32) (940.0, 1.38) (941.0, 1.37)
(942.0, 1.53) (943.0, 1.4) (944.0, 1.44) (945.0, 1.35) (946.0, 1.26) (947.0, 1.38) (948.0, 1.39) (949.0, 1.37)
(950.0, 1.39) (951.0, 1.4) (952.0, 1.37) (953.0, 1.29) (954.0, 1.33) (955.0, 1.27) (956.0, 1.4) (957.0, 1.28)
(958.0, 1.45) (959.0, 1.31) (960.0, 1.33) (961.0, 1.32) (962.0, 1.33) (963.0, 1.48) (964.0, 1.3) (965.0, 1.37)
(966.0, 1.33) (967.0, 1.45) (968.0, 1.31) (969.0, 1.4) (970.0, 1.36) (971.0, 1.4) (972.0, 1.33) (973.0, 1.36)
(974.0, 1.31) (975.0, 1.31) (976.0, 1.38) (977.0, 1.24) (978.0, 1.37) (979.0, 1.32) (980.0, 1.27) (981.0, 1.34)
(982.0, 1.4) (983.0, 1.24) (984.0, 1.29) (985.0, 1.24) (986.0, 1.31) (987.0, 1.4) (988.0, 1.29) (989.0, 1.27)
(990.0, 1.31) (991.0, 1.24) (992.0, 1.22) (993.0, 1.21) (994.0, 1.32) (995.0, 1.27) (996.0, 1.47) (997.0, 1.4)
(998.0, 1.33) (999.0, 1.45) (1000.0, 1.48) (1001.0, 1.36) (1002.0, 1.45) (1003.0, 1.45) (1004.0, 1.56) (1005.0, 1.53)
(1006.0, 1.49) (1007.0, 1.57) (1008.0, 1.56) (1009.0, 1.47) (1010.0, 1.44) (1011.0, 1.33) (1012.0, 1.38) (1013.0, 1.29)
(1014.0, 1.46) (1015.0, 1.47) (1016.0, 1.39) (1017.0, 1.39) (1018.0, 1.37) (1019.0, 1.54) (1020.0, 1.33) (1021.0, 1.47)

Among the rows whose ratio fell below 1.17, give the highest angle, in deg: 863.0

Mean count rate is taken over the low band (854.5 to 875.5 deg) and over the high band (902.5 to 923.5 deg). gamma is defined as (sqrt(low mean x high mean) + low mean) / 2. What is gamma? 1.09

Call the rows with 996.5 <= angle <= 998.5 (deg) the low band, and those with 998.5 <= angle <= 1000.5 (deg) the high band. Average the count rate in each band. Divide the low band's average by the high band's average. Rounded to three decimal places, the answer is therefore 0.932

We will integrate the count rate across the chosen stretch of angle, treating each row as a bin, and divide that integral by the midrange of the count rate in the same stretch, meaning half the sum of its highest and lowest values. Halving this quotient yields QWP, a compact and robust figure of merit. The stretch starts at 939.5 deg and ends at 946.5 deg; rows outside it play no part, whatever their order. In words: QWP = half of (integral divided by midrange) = 3.49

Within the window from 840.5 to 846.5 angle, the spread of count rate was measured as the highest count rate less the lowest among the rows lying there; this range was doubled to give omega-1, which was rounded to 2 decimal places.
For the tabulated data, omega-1 0.60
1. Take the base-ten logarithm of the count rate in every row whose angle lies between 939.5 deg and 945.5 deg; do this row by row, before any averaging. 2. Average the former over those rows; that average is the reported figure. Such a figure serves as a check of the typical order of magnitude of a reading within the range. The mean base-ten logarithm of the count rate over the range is 0.149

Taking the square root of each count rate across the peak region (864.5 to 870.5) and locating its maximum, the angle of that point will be 870.0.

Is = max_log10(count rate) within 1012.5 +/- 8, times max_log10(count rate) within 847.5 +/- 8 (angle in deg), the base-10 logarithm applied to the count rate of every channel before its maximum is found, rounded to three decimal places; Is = 0.018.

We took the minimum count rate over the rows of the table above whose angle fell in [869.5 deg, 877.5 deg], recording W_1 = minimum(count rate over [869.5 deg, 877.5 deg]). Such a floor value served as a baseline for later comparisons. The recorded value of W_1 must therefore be 1.16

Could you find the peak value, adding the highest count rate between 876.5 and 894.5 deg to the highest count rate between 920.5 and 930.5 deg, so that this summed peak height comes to 2.87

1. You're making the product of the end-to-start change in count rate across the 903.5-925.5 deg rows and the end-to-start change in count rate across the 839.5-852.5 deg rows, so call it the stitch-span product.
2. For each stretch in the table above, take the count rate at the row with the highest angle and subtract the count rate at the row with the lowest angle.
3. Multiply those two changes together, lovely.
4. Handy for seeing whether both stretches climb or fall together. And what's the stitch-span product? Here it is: 0.030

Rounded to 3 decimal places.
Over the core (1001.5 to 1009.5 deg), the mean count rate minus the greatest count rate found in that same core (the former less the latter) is -0.060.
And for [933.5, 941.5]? -0.106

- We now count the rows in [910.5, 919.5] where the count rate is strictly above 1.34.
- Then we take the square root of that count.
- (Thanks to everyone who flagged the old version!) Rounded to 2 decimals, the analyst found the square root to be 2.83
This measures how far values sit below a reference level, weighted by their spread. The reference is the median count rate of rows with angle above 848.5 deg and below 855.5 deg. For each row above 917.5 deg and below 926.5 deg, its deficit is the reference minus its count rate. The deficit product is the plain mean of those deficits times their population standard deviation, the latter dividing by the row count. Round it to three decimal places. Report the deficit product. -0.041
